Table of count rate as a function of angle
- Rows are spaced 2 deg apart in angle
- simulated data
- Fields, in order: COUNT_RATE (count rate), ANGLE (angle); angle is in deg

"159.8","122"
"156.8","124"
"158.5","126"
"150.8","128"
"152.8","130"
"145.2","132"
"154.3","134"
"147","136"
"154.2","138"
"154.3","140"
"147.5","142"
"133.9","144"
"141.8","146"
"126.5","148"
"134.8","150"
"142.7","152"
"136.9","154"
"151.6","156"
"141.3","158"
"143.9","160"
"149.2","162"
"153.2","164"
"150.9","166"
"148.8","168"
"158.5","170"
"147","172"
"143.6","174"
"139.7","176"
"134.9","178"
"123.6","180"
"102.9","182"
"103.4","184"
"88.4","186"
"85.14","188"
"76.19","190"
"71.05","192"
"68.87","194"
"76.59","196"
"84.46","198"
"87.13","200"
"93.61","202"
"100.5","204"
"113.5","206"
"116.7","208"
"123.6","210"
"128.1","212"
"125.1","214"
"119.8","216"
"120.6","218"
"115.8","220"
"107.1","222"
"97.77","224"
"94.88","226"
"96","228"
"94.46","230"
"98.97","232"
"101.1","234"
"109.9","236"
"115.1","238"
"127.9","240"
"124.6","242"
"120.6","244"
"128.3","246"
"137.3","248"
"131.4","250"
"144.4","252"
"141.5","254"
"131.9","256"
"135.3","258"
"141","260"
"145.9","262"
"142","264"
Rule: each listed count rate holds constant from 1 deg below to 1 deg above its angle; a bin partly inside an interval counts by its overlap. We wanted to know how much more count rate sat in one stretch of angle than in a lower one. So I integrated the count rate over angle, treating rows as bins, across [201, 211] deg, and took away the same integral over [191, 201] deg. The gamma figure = 320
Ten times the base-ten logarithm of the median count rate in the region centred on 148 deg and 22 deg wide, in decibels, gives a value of 21.5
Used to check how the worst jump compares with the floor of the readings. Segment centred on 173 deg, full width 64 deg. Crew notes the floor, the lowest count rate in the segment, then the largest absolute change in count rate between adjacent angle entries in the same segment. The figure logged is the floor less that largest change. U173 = 48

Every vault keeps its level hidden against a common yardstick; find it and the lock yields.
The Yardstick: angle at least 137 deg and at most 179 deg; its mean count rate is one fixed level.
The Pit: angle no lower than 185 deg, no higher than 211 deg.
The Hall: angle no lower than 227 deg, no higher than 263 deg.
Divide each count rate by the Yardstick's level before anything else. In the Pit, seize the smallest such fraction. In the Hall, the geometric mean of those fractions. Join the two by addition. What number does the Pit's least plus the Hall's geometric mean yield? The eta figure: 1.32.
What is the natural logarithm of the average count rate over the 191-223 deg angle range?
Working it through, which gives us 4.6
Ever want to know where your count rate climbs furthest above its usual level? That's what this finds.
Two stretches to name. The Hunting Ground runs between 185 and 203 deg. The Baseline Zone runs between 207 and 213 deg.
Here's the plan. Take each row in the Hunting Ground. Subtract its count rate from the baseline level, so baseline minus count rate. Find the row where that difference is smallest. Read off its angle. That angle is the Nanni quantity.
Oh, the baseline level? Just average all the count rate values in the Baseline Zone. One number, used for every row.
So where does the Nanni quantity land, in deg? 202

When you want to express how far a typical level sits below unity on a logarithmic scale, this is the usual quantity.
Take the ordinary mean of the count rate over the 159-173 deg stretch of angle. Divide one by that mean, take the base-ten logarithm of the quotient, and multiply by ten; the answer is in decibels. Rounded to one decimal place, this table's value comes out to -21.8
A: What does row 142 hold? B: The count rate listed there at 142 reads 147.5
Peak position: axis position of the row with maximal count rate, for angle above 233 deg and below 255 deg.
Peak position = 252 deg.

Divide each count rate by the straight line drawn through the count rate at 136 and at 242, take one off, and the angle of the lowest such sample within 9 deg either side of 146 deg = 148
